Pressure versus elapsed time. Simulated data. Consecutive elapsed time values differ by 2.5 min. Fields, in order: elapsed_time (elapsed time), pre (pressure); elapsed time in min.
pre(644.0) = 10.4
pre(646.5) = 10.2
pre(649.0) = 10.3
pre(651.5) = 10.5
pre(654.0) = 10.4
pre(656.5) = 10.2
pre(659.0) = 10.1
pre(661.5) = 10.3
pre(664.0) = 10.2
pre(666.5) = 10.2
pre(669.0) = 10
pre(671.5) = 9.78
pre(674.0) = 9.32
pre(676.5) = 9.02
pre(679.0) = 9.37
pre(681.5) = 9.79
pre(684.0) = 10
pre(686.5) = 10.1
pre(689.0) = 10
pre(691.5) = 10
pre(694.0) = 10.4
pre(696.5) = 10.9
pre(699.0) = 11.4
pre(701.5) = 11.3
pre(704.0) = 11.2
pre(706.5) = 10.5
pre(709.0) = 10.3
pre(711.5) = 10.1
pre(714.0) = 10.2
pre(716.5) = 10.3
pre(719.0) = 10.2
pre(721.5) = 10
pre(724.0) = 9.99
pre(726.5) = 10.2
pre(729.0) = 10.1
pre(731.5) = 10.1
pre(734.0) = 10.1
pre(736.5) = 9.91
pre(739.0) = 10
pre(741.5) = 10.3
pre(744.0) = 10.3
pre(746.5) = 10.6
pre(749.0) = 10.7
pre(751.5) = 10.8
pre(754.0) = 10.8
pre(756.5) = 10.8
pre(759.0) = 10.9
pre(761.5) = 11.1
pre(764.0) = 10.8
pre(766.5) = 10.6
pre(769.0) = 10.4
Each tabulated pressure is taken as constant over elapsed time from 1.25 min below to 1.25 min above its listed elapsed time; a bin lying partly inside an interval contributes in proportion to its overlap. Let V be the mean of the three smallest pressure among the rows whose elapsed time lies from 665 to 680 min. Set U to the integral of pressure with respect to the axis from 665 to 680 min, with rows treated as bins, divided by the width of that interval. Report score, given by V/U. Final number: 0.959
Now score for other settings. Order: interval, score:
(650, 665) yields 0.988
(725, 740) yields 0.994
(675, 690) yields 0.968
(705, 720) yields 0.989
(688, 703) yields 0.948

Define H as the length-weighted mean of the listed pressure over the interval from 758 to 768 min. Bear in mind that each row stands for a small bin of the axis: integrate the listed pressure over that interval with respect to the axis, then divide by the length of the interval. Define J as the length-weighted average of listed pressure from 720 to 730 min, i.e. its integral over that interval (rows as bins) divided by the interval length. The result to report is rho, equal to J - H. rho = -0.8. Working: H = 10.8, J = 10.1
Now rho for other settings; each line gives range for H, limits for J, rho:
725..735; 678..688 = -0.3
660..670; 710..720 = 0.0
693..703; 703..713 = -0.5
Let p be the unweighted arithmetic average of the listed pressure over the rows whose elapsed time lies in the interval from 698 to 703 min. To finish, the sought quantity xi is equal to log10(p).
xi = 1.05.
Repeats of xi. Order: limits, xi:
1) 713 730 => 1.01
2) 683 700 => 1.02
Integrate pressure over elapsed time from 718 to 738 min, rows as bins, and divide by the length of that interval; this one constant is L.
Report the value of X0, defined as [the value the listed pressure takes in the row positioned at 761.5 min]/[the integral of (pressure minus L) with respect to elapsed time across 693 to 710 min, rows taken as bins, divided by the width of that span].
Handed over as 14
